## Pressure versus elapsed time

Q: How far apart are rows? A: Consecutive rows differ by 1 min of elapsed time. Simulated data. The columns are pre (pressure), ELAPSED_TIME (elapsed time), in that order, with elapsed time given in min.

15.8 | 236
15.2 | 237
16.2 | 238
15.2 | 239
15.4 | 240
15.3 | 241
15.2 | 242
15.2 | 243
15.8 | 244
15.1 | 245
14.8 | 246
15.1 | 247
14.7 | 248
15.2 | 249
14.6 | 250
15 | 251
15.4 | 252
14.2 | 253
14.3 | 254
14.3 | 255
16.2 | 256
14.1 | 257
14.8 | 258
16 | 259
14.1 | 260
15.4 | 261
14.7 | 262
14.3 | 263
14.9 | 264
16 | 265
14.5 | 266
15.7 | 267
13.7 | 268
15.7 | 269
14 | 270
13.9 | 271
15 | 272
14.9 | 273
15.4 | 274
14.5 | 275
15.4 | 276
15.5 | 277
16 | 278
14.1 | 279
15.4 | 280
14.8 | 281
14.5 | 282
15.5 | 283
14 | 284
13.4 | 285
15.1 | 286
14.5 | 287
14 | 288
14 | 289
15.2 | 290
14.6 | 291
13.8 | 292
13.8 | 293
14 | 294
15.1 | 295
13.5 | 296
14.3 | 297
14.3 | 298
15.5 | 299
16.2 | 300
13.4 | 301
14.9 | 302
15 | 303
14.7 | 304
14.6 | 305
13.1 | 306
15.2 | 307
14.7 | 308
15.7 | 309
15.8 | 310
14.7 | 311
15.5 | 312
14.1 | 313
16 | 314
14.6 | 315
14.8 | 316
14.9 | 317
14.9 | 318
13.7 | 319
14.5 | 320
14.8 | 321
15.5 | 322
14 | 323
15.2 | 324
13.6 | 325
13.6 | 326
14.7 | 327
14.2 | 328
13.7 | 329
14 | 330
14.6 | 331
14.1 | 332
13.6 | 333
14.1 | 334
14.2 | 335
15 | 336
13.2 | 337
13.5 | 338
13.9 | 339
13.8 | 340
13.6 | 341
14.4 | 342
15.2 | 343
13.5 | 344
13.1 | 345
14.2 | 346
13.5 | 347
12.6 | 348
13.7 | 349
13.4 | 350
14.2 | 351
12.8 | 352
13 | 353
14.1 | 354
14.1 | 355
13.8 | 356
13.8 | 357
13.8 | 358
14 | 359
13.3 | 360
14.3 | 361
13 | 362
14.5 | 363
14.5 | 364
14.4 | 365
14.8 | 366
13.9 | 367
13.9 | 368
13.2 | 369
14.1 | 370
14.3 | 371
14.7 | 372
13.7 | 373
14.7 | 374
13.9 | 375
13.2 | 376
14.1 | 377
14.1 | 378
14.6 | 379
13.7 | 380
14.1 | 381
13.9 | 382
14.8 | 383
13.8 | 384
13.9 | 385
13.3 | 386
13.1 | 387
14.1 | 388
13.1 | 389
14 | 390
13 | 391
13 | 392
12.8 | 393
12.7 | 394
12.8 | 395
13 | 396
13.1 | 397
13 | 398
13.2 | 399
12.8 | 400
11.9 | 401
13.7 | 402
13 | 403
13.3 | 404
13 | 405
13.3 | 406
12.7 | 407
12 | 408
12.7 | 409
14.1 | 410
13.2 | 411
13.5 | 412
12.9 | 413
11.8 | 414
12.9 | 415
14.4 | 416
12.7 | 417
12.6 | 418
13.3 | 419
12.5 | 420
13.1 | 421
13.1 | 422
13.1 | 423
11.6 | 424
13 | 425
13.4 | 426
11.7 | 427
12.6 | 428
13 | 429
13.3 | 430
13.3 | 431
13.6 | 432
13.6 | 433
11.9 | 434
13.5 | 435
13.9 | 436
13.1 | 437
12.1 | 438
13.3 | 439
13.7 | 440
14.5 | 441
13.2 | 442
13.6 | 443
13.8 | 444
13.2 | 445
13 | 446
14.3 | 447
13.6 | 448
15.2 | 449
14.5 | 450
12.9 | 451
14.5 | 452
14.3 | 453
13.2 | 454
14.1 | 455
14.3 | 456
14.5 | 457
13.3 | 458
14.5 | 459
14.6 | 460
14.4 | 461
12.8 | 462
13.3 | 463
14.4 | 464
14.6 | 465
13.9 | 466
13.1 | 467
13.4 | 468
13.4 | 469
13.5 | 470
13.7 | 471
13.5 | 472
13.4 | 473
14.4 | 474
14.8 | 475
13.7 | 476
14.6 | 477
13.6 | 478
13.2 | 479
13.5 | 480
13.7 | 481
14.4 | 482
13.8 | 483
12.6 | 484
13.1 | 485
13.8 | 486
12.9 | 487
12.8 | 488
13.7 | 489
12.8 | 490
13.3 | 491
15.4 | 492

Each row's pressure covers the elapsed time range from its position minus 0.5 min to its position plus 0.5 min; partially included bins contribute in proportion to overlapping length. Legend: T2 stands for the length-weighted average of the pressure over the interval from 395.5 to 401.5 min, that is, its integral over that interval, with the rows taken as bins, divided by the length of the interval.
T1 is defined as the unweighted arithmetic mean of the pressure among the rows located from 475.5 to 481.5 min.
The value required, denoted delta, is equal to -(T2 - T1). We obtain 0.9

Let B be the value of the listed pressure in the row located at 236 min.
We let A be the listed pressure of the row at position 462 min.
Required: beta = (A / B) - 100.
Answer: -99.19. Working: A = 12.8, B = 15.8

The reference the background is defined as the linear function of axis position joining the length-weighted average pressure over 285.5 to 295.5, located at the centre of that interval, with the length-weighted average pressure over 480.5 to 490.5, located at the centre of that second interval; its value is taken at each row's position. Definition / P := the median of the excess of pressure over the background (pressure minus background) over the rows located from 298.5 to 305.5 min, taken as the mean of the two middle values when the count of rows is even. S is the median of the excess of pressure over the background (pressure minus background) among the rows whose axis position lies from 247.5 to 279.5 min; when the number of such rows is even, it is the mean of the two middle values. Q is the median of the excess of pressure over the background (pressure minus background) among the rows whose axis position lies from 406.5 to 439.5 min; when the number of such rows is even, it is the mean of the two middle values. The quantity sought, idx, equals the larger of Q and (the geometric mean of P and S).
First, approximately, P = 0.55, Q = -0.61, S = 0.28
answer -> 0.39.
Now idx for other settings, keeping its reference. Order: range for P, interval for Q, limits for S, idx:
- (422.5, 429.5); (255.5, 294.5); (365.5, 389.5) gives 0.19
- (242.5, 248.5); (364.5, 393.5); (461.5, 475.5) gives 0.17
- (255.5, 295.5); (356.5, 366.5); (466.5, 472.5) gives 0.11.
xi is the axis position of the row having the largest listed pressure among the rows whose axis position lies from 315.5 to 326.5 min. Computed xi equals 322 min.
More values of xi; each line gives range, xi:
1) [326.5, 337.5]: 336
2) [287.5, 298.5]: 290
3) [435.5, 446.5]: 441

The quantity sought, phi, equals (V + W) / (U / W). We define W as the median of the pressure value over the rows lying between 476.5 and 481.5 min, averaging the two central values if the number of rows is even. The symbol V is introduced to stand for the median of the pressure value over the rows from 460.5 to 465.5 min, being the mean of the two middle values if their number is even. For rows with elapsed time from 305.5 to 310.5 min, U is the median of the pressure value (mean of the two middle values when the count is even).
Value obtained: 25.1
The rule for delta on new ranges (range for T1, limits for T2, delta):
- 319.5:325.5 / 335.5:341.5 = 0.8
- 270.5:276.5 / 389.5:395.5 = 1.8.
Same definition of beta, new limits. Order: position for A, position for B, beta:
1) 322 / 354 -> -98.90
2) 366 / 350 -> -98.90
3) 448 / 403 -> -98.95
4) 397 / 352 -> -98.98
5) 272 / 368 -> -98.92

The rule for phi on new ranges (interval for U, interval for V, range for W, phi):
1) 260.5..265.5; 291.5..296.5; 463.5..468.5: 25.8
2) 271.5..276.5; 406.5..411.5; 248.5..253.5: 27.7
